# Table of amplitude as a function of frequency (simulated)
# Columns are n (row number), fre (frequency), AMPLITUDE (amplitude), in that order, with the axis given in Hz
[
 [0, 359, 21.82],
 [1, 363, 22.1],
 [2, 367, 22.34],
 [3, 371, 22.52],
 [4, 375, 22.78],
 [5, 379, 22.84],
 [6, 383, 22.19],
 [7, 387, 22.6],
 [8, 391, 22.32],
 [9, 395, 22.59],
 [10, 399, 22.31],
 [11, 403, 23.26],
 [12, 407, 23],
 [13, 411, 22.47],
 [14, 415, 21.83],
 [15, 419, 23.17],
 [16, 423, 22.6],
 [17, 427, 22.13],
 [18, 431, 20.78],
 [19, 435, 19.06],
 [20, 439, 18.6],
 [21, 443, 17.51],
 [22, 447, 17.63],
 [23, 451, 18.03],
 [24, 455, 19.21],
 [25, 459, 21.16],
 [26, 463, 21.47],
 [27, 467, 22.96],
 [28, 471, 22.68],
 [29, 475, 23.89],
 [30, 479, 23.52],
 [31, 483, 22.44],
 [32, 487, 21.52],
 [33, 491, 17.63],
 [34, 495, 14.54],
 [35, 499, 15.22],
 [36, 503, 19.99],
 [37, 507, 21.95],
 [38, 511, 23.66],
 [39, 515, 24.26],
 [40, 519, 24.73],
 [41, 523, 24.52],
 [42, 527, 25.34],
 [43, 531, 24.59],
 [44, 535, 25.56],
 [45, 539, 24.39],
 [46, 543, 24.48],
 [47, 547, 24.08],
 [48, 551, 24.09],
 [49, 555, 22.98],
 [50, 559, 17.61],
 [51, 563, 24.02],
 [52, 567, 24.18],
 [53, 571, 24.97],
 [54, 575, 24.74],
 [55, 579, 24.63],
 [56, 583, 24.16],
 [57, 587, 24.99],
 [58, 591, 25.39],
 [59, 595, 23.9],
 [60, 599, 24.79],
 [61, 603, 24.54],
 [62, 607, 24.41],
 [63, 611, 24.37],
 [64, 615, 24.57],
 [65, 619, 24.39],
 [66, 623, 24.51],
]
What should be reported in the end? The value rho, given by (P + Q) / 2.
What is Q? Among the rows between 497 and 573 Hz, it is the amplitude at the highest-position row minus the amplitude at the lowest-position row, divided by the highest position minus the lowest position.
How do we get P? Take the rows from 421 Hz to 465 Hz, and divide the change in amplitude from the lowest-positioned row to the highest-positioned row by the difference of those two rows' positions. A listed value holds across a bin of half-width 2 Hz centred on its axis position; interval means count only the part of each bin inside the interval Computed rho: 0.05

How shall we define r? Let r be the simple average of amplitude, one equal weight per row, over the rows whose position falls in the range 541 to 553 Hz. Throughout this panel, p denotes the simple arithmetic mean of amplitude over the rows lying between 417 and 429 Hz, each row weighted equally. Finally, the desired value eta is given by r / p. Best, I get 1.07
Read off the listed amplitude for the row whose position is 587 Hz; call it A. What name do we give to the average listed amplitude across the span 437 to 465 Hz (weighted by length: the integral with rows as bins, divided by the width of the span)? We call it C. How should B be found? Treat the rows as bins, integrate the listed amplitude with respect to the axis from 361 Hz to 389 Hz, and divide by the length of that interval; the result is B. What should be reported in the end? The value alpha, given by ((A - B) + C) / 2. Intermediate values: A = 24.99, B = 22.5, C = 19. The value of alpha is 10.8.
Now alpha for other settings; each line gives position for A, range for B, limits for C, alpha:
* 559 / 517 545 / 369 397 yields 7.7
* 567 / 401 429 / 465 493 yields 11.8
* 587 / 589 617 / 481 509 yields 9.7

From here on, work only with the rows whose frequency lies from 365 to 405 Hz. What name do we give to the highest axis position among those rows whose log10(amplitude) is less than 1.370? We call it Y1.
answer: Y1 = 403 Hz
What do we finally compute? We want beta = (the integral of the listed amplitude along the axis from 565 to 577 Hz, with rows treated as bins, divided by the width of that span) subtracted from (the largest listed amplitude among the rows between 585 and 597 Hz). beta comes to 0.8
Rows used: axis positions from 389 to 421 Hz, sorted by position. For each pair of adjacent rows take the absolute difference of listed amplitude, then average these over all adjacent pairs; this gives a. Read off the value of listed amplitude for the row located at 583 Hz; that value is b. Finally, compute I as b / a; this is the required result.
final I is 40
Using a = 0.61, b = 24.16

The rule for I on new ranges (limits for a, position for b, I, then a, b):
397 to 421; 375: 31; 0.74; 22.78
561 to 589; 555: 53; 0.43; 22.98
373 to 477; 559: 24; 0.73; 17.61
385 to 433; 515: 38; 0.63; 24.26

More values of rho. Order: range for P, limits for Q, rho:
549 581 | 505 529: 0.09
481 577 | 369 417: 0.00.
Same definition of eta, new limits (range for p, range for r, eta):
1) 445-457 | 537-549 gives 1.33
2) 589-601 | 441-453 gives 0.72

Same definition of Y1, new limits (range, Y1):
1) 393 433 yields 431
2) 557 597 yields 559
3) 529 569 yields 559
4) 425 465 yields 463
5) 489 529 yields 507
